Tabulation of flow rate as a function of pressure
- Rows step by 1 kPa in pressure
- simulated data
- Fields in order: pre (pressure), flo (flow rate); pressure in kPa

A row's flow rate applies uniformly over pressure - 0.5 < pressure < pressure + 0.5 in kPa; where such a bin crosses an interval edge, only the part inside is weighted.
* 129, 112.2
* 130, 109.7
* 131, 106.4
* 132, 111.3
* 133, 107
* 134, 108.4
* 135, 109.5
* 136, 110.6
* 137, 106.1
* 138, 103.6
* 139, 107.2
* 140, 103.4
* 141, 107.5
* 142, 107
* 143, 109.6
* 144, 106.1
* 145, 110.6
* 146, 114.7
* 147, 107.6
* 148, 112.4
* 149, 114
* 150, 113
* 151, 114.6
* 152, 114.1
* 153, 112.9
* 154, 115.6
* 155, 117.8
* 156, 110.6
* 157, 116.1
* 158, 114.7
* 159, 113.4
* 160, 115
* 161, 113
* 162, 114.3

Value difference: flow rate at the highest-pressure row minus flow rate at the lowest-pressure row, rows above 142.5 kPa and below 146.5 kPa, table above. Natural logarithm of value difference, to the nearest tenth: 1.6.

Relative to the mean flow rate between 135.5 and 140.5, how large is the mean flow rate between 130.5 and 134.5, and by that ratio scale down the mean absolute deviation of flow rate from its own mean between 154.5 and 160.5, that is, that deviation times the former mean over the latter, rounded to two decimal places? 1.70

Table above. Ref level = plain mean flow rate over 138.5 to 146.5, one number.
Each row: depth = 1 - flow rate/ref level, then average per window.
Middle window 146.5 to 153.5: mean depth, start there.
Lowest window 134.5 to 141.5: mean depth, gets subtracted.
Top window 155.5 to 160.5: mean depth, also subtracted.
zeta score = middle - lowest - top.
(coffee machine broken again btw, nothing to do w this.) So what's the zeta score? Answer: -0.001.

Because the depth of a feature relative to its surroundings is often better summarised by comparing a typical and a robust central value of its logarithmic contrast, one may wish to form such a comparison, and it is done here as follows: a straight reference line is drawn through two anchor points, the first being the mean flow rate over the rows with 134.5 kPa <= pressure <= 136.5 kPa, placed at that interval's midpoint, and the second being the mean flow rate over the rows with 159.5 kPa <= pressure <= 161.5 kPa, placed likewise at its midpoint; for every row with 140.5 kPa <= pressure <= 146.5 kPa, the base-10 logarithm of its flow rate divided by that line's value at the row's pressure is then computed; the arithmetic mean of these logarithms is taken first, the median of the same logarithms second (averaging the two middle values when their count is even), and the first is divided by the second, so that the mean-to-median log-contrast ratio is 0.83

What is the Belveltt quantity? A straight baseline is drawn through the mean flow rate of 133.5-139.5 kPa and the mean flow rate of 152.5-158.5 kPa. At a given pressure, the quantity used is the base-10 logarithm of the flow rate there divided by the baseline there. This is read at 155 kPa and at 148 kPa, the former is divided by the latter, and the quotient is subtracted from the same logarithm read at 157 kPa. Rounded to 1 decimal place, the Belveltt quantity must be -5.7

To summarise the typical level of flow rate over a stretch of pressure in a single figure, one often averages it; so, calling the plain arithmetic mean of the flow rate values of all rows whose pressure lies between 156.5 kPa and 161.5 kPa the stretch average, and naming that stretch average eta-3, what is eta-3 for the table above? 114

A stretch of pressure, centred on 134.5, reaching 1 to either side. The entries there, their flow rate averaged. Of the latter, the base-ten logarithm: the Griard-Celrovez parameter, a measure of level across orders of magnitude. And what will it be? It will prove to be 2.037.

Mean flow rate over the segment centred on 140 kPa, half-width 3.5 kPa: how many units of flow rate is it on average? 106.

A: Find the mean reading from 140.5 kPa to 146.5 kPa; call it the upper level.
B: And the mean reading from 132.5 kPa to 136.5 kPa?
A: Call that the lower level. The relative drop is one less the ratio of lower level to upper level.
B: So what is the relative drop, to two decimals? 0.00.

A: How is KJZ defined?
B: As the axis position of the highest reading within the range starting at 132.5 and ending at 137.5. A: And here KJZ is 136 kPa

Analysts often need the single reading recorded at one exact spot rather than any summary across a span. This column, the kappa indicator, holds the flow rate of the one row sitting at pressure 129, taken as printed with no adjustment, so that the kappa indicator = 112.2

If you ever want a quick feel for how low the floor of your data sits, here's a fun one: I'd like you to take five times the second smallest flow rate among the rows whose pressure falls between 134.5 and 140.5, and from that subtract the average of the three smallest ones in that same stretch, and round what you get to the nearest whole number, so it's 414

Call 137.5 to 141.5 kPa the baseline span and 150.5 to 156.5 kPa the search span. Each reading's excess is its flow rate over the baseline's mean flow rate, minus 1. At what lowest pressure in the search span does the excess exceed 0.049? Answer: 151 kPa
